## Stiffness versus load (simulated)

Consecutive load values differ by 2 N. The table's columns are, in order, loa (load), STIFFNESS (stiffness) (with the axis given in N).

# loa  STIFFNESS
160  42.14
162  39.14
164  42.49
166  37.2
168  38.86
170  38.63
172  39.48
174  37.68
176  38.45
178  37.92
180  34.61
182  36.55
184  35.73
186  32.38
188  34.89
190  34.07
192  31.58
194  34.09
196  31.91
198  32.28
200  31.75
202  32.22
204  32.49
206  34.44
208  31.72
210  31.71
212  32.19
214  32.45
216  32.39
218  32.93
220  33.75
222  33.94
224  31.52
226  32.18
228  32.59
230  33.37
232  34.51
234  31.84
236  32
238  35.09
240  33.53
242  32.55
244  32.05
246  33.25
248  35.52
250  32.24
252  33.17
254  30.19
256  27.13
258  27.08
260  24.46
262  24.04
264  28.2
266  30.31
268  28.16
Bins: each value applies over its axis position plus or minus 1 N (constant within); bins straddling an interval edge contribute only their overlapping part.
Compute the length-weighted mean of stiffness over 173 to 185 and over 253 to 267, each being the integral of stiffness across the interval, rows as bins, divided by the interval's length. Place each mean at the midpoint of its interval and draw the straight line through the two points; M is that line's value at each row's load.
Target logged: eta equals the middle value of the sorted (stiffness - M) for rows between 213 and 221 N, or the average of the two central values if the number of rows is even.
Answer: 0.3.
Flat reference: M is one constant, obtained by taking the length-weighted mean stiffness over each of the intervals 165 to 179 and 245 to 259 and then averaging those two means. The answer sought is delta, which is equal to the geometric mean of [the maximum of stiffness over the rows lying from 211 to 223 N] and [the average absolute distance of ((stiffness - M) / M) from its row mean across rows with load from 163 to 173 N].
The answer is 1.14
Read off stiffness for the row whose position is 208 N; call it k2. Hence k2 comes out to 31.72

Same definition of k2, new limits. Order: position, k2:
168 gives 38.86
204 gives 32.49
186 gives 32.38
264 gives 28.2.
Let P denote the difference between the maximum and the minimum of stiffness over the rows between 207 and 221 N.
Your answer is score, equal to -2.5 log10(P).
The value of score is -0.8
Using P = 2.0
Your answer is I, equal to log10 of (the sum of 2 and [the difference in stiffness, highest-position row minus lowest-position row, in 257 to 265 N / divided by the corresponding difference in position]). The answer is 0.34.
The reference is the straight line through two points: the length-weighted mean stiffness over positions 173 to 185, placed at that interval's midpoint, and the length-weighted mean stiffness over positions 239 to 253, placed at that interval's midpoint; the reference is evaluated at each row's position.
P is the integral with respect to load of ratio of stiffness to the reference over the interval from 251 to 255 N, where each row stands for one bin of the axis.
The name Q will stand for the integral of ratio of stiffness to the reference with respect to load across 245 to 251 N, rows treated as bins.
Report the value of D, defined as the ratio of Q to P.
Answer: 1.58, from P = 4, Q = 6.1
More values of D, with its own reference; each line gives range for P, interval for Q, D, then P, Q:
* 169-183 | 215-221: 0.40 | 14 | 5.7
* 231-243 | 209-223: 1.11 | 12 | 13.2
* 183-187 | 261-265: 0.87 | 4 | 3.2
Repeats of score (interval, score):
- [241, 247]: -0.2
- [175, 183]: -1.5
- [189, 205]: -1.0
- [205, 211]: -1.1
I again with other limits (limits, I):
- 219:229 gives 0.27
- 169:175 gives 0.25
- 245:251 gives 0.24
